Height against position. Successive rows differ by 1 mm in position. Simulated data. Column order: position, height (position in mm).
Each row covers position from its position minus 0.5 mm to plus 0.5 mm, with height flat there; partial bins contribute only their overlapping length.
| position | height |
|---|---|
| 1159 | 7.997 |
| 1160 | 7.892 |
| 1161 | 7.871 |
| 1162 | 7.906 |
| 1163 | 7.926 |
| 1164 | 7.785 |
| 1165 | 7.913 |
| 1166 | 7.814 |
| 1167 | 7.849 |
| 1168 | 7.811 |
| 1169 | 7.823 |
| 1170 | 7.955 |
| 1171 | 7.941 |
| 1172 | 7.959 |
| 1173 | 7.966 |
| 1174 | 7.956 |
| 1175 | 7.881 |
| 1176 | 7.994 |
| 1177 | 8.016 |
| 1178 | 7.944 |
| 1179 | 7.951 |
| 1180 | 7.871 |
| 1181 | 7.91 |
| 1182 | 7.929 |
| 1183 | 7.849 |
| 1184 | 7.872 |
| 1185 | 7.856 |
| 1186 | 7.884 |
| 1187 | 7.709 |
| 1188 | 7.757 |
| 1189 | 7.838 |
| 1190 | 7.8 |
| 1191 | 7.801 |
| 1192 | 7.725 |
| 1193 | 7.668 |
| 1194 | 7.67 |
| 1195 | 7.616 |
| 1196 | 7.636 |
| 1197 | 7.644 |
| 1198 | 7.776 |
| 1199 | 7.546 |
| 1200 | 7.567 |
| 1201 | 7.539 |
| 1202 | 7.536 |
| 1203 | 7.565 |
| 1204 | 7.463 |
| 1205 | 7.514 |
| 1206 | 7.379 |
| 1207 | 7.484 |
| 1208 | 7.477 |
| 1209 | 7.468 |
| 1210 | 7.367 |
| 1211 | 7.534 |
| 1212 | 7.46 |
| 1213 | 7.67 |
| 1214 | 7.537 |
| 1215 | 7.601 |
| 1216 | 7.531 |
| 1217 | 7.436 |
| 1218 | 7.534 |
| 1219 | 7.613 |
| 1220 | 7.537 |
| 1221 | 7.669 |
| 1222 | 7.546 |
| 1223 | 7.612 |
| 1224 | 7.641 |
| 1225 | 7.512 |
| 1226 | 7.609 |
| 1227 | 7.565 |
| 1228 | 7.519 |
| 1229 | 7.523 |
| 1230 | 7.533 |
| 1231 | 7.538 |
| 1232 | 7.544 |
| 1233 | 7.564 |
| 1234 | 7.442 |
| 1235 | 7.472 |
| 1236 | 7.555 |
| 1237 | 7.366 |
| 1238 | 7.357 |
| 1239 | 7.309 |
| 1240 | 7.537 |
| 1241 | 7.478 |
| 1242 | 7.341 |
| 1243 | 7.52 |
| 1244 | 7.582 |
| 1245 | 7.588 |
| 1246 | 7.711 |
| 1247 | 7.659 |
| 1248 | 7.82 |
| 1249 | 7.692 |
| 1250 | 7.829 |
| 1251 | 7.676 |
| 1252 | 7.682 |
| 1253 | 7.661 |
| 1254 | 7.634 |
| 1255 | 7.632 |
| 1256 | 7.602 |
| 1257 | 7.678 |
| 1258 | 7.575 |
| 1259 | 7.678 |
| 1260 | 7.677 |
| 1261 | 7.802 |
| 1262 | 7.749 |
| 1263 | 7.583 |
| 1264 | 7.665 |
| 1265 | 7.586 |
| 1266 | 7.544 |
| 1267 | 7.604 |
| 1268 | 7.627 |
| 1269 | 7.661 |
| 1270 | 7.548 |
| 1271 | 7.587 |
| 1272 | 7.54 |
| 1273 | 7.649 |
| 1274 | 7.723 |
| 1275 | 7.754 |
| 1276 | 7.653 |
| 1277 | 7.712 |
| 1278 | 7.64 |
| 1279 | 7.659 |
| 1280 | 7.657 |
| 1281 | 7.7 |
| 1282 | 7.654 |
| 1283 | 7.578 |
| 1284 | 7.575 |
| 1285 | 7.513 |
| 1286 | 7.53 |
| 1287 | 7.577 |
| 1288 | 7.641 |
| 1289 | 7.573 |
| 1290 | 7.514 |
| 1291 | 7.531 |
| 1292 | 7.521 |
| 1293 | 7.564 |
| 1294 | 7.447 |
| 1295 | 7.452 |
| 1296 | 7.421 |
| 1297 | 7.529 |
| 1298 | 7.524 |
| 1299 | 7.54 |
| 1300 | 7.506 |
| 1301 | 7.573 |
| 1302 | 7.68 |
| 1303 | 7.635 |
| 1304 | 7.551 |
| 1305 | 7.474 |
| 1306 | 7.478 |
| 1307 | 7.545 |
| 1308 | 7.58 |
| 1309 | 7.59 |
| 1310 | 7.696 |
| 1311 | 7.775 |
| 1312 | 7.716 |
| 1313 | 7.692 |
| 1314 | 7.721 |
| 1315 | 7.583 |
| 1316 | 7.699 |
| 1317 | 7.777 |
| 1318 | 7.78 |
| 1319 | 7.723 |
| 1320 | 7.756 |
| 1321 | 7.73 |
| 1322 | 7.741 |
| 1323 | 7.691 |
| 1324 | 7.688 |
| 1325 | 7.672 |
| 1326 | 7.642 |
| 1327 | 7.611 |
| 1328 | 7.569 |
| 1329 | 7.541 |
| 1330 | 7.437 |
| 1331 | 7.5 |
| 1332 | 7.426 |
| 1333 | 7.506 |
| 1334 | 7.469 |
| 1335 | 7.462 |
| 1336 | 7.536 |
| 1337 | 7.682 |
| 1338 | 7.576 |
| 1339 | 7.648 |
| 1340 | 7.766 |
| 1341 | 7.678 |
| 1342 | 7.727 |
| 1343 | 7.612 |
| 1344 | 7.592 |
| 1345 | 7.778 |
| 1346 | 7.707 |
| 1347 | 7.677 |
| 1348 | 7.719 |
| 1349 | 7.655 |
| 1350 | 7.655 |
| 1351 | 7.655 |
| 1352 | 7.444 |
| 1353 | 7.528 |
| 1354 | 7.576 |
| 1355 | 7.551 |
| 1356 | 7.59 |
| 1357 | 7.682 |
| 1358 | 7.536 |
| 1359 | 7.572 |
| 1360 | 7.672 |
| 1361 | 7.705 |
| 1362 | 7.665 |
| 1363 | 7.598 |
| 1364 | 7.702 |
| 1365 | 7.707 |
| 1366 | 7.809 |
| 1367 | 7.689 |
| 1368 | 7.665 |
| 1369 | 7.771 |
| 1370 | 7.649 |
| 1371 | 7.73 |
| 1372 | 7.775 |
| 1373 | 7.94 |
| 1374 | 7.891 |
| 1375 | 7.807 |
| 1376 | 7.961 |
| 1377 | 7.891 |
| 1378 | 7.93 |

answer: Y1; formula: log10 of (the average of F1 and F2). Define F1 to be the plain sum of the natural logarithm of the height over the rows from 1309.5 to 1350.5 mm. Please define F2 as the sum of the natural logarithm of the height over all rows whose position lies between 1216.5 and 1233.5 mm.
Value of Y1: 1.77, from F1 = 83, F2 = 34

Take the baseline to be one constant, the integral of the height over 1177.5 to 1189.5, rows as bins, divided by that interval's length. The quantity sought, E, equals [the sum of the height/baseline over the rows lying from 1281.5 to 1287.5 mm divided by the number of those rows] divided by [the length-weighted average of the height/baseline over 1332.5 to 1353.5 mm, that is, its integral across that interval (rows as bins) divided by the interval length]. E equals 0.99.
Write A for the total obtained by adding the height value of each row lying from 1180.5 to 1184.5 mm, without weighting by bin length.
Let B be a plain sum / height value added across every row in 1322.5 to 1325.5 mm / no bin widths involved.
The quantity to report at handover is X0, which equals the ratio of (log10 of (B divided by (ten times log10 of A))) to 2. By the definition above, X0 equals 0.09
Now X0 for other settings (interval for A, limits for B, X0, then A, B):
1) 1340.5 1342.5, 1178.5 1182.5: 0.21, 15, 32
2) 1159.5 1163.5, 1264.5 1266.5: 0.00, 32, 15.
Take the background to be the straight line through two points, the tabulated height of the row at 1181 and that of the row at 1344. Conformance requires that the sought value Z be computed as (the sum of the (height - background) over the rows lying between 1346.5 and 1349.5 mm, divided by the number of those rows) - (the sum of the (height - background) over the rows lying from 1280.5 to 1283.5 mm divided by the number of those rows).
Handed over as 0.17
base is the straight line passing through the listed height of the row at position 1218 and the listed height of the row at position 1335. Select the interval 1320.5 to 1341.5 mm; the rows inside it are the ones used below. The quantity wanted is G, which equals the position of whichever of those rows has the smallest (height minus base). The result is 1332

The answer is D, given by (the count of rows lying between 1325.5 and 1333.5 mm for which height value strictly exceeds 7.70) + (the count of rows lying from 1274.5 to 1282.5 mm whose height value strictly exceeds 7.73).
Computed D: 1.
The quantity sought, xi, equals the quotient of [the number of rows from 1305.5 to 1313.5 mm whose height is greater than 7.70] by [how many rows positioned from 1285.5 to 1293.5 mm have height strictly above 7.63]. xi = 2.0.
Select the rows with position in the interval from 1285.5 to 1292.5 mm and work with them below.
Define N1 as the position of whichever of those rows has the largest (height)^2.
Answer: 1288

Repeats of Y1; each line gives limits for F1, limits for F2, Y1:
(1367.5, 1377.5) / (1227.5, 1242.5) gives 1.40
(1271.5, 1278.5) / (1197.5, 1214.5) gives 1.39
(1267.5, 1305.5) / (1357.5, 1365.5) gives 1.67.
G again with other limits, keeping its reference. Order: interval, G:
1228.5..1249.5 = 1239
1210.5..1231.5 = 1217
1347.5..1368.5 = 1352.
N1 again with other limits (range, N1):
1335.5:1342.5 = 1340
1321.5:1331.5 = 1322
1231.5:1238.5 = 1233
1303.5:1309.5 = 1309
